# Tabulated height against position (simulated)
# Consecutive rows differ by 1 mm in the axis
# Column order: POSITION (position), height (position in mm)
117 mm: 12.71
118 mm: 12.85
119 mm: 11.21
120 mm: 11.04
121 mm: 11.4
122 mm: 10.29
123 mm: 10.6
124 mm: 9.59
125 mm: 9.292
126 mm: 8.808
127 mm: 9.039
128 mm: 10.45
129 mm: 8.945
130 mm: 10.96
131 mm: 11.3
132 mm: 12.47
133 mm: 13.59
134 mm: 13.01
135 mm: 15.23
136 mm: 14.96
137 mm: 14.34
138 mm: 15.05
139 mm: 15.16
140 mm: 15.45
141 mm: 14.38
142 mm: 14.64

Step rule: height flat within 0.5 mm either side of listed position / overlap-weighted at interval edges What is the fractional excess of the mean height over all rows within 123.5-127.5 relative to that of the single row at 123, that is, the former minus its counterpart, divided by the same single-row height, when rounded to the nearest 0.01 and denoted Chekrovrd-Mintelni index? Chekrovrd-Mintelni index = -0.13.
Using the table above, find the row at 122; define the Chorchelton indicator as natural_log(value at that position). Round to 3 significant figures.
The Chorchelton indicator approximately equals 2.33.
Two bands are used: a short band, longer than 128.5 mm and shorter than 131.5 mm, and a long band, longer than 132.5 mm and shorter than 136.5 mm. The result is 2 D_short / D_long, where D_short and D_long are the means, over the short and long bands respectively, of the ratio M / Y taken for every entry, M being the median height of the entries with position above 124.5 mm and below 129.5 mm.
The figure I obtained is 2.75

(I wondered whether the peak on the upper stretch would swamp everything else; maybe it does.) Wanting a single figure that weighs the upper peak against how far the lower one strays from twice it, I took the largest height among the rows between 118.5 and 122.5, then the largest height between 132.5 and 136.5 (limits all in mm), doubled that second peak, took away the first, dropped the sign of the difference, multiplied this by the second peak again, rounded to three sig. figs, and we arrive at 290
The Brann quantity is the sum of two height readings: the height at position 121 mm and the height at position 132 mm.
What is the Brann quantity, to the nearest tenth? 23.9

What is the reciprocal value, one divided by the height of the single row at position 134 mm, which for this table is 0.077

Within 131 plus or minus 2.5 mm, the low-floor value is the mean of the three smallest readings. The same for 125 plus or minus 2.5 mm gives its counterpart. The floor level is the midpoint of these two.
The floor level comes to 9.7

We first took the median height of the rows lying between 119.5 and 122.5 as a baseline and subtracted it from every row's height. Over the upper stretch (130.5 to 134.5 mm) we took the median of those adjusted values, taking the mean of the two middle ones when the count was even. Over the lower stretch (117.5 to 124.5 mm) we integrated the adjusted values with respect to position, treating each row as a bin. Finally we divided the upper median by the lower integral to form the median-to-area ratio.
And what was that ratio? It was -5.7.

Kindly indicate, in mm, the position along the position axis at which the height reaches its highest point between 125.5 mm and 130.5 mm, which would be 130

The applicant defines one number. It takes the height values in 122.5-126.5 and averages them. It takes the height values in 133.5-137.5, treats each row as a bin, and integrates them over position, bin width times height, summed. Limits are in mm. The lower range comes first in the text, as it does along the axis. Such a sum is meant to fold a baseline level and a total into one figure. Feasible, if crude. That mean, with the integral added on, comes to 67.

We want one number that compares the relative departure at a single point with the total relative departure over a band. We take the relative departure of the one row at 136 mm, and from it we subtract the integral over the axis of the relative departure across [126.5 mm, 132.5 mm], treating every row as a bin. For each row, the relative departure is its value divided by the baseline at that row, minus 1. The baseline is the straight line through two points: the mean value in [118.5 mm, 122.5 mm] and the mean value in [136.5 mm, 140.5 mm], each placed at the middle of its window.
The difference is 1.18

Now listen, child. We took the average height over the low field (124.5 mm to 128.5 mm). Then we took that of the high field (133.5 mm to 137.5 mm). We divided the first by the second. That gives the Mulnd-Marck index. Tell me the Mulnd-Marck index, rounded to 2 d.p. 0.65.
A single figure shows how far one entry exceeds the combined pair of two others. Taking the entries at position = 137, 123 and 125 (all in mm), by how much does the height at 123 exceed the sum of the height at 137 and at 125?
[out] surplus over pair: -13.0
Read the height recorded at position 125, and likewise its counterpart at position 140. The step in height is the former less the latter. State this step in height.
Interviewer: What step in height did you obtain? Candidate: -6.2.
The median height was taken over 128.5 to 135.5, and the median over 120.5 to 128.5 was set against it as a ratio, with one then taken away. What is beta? -0.20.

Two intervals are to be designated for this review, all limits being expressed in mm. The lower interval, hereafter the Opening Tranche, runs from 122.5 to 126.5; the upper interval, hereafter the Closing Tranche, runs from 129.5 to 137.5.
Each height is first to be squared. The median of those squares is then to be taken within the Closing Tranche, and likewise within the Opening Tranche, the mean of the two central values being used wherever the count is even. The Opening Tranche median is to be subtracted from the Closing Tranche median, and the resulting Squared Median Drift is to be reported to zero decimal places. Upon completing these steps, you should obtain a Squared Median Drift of 88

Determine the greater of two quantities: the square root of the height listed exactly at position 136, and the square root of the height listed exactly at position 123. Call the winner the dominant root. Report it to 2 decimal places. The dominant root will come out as 3.87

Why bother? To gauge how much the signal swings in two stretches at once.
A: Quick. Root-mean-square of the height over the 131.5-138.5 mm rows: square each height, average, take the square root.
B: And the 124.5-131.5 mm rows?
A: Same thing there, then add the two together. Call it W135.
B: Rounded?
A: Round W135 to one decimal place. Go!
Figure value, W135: 24.0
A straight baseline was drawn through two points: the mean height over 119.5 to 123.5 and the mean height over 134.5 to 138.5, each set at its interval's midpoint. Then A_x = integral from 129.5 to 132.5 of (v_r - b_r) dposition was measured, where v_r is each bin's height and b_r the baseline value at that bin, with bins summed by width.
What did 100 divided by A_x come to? -18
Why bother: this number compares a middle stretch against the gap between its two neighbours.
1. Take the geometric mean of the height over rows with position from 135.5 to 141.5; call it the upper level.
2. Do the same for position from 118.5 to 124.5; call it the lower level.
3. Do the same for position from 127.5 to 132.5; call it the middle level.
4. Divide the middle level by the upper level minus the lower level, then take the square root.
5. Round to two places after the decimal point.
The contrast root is 1.60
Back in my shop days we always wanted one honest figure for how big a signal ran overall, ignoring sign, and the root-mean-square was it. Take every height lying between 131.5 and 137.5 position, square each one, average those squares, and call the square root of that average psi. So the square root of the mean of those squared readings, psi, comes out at 14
